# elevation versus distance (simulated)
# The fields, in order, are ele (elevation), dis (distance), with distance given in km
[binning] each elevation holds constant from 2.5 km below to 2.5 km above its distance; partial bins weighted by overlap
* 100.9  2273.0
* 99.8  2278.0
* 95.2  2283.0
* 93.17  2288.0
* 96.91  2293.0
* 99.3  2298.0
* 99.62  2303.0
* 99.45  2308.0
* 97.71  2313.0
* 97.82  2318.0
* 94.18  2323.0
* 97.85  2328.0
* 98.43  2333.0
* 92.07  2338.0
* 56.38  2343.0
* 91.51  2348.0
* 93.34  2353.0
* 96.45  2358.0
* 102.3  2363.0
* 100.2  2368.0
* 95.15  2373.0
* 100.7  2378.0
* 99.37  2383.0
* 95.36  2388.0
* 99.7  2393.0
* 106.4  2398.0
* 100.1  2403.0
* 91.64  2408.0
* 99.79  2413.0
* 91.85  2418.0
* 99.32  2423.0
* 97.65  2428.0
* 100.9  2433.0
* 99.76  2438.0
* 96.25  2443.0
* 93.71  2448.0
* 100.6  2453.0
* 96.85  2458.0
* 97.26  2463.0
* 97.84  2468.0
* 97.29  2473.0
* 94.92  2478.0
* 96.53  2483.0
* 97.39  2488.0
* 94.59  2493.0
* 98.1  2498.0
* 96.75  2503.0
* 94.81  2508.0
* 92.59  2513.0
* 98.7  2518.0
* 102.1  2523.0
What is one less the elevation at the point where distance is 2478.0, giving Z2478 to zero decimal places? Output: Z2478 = -94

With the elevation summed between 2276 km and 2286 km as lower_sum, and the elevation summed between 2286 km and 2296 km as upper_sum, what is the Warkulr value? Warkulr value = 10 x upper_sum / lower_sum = 9.7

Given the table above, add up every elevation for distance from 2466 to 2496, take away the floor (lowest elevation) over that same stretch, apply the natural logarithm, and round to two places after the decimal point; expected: 6.18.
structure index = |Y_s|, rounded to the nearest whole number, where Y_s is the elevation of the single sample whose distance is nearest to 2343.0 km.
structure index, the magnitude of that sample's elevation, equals 56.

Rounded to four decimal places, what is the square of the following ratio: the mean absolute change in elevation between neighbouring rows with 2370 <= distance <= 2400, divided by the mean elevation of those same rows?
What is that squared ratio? 0.0019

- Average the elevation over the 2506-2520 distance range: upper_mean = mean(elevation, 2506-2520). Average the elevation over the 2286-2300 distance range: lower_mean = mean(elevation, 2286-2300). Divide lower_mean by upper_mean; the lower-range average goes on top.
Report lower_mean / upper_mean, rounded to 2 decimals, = 1.01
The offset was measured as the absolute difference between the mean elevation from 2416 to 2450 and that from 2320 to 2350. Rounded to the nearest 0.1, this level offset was 8.7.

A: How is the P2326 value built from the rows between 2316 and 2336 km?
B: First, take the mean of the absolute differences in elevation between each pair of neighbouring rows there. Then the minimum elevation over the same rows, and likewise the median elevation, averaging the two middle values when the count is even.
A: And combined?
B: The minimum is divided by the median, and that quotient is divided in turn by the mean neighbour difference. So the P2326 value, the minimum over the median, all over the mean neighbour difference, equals 0.37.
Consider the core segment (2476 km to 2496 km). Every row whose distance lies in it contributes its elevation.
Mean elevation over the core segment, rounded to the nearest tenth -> 95.9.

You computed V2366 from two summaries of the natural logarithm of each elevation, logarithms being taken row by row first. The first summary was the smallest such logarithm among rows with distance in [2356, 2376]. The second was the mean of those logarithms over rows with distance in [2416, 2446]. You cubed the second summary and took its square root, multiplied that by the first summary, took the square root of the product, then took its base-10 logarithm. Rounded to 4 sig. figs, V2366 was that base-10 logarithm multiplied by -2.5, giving -2.062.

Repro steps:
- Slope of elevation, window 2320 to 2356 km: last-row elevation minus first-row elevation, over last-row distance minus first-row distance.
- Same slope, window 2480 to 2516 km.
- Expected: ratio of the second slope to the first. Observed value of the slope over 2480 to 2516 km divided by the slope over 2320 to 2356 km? 4.69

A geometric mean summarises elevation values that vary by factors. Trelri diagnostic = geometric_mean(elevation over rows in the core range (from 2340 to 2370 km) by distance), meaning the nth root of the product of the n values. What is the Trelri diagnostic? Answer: 88.4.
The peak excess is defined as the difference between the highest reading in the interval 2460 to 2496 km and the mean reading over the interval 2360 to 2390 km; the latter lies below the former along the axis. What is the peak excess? -1.0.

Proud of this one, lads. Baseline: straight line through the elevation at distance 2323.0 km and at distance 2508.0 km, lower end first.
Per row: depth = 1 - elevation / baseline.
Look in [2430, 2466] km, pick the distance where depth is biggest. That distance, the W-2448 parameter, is 2448.0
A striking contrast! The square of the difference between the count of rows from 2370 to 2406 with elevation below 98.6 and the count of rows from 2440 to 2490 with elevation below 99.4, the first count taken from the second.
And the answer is 49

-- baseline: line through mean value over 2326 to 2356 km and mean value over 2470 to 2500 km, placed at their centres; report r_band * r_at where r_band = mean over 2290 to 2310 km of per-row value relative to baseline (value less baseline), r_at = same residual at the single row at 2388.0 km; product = 57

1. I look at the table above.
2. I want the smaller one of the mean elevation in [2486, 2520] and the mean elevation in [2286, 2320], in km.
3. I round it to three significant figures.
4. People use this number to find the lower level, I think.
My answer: 96.1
